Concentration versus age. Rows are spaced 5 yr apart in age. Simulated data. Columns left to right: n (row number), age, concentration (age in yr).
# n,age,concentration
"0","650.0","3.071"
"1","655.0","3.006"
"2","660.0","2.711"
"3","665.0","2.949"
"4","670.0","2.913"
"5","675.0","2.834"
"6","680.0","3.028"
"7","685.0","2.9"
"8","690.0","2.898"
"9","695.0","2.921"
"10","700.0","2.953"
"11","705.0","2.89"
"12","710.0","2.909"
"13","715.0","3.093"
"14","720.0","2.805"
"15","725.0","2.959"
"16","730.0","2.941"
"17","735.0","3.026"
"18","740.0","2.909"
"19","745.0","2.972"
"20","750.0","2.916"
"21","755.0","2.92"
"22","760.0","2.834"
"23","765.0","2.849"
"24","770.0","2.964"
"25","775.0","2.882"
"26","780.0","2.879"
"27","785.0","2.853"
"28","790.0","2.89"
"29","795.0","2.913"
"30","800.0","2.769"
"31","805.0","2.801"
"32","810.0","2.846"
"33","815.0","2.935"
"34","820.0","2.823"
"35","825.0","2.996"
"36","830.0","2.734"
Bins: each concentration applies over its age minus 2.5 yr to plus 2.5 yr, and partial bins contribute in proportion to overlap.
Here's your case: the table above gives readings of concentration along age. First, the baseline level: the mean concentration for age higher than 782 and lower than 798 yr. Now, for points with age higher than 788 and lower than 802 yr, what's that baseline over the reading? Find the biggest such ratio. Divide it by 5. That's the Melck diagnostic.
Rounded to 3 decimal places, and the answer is 0.208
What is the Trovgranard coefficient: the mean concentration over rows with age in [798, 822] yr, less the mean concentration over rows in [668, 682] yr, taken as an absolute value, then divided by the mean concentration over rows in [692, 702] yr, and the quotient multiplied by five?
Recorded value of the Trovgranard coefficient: 0.15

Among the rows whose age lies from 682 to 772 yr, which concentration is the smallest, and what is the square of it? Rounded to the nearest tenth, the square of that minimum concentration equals 7.9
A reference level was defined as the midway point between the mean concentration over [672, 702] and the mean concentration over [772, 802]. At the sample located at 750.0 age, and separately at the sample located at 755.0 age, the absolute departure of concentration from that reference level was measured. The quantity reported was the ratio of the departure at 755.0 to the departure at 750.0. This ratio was 1.2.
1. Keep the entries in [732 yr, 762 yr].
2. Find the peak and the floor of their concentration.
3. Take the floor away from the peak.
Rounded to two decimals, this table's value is 0.19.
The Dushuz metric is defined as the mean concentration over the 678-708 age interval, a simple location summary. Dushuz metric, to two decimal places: 2.93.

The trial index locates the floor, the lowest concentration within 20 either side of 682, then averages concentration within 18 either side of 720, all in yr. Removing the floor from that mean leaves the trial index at 0.11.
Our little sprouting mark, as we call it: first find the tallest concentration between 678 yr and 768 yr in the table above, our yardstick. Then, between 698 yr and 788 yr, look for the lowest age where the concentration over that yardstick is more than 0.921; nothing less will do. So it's 700.0 yr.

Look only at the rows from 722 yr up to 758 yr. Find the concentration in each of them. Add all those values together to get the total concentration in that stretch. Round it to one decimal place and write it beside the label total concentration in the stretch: 20.6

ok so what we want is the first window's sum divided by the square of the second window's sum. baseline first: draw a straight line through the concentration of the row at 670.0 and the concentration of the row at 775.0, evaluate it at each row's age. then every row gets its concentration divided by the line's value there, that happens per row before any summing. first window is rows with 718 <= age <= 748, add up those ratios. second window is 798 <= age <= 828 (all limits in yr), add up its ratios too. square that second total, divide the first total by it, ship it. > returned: 0.170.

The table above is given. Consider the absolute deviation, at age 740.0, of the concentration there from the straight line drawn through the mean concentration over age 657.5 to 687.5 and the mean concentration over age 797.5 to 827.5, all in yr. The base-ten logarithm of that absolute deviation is -1.5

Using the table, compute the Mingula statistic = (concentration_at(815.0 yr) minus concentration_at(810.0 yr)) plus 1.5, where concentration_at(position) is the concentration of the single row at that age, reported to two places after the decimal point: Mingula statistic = 1.59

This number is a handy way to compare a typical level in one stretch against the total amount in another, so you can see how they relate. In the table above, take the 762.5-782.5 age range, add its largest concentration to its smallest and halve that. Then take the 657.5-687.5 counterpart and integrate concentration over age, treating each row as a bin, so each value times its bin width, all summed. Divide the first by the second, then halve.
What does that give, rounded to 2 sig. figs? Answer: 0.017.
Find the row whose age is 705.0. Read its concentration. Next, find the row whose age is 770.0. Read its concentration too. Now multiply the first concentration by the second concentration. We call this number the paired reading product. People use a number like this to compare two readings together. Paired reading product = 8.57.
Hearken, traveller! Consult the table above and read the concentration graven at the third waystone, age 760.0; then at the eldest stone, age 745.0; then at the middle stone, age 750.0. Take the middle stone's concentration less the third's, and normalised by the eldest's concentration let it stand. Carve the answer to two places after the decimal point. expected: 0.03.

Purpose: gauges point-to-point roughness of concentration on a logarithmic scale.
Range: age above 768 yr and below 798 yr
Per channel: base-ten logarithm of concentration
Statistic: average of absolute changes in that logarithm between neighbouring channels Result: 0.0051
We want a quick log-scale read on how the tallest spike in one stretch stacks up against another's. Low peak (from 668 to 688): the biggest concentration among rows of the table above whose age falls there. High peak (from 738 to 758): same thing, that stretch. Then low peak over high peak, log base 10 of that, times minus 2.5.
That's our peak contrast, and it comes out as -0.02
